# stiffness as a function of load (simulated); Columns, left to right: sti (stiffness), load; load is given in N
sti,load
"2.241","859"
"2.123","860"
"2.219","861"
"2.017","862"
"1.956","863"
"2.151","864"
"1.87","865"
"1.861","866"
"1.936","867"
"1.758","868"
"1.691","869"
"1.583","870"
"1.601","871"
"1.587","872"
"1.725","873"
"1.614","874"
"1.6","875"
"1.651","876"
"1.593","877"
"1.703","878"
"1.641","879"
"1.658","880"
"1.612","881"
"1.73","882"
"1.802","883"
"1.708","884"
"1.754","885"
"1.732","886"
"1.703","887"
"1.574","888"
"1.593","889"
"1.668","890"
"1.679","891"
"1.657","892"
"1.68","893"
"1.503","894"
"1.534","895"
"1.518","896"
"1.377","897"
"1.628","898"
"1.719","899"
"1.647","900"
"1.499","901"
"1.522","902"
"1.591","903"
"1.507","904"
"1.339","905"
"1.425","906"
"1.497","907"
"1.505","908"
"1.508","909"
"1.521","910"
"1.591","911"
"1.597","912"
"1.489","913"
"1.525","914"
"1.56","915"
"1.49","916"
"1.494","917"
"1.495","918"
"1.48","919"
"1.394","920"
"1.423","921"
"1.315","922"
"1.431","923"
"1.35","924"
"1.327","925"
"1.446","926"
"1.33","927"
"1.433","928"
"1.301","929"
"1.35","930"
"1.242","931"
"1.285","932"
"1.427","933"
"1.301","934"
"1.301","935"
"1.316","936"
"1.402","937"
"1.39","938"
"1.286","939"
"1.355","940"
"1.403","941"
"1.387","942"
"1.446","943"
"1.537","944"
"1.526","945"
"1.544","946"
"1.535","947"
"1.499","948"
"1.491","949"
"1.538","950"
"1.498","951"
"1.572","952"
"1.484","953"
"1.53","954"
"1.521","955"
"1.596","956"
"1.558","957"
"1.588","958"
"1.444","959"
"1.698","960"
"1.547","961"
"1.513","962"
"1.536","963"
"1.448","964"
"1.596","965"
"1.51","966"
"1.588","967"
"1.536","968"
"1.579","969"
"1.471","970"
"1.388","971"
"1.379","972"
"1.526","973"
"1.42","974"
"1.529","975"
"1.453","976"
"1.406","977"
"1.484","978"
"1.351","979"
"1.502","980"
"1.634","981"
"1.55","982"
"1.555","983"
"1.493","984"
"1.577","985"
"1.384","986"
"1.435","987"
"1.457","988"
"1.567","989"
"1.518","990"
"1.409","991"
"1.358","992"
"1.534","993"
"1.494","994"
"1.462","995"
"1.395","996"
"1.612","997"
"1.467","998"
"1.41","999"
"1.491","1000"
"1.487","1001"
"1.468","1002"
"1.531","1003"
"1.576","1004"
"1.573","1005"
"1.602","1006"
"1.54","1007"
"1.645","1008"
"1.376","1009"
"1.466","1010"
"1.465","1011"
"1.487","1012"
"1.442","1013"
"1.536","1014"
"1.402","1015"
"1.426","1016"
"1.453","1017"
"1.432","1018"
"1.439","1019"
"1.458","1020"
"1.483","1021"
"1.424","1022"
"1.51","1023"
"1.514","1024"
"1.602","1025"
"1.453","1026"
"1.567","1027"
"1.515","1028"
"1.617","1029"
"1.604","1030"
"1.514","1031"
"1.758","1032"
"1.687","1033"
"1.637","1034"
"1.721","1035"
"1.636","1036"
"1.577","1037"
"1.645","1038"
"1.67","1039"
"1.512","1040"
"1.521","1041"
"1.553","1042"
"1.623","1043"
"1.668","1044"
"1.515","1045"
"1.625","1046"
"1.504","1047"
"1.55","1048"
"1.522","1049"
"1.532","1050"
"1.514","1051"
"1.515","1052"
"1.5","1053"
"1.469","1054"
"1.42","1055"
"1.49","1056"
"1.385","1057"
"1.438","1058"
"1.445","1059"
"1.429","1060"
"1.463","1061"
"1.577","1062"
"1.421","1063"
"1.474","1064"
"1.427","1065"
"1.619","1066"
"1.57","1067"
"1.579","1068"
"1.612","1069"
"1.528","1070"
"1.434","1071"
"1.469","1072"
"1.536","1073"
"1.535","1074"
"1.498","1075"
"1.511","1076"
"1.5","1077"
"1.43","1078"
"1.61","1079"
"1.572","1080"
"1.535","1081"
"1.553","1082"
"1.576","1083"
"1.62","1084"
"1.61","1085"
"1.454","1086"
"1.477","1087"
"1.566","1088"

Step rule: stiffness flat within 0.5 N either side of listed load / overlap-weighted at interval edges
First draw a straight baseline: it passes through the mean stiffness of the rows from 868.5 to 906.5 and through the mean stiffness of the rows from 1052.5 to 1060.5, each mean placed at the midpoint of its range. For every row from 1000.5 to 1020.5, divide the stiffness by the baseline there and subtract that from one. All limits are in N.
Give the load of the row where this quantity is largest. 1009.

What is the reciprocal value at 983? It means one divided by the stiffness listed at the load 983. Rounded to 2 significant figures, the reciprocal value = 0.64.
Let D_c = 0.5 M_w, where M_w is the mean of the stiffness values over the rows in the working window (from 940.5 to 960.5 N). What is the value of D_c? 0.760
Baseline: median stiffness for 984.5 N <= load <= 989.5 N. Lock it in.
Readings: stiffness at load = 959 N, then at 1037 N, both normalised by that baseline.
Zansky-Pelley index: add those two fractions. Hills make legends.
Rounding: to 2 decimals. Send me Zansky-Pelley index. 2.07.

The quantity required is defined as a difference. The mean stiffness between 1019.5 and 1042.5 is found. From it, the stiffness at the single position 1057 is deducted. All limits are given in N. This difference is 0.19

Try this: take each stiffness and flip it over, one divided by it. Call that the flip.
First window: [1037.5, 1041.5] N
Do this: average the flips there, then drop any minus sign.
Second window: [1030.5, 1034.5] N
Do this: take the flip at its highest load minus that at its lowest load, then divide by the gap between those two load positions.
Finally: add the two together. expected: 0.61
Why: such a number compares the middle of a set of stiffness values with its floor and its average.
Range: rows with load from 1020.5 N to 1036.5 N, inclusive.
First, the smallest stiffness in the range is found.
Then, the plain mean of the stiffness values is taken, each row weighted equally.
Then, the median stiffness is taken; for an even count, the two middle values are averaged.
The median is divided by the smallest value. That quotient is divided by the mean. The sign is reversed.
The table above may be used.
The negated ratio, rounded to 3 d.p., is -0.705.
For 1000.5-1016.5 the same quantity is -0.720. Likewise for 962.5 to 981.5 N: -0.745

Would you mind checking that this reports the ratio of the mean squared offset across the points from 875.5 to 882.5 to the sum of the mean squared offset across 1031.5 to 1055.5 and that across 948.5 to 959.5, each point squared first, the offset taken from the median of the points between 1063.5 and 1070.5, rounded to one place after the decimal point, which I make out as 0.8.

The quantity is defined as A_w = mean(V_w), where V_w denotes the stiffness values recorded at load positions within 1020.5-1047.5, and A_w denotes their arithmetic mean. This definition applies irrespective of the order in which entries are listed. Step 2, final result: 1.58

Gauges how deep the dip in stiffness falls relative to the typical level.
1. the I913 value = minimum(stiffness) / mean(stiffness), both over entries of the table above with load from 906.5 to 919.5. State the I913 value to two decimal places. 0.97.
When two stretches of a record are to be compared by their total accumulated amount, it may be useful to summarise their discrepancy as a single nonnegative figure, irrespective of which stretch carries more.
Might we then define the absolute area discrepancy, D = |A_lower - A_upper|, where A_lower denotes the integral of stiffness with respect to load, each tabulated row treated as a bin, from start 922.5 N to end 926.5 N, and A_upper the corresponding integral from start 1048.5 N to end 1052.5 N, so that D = 0.53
